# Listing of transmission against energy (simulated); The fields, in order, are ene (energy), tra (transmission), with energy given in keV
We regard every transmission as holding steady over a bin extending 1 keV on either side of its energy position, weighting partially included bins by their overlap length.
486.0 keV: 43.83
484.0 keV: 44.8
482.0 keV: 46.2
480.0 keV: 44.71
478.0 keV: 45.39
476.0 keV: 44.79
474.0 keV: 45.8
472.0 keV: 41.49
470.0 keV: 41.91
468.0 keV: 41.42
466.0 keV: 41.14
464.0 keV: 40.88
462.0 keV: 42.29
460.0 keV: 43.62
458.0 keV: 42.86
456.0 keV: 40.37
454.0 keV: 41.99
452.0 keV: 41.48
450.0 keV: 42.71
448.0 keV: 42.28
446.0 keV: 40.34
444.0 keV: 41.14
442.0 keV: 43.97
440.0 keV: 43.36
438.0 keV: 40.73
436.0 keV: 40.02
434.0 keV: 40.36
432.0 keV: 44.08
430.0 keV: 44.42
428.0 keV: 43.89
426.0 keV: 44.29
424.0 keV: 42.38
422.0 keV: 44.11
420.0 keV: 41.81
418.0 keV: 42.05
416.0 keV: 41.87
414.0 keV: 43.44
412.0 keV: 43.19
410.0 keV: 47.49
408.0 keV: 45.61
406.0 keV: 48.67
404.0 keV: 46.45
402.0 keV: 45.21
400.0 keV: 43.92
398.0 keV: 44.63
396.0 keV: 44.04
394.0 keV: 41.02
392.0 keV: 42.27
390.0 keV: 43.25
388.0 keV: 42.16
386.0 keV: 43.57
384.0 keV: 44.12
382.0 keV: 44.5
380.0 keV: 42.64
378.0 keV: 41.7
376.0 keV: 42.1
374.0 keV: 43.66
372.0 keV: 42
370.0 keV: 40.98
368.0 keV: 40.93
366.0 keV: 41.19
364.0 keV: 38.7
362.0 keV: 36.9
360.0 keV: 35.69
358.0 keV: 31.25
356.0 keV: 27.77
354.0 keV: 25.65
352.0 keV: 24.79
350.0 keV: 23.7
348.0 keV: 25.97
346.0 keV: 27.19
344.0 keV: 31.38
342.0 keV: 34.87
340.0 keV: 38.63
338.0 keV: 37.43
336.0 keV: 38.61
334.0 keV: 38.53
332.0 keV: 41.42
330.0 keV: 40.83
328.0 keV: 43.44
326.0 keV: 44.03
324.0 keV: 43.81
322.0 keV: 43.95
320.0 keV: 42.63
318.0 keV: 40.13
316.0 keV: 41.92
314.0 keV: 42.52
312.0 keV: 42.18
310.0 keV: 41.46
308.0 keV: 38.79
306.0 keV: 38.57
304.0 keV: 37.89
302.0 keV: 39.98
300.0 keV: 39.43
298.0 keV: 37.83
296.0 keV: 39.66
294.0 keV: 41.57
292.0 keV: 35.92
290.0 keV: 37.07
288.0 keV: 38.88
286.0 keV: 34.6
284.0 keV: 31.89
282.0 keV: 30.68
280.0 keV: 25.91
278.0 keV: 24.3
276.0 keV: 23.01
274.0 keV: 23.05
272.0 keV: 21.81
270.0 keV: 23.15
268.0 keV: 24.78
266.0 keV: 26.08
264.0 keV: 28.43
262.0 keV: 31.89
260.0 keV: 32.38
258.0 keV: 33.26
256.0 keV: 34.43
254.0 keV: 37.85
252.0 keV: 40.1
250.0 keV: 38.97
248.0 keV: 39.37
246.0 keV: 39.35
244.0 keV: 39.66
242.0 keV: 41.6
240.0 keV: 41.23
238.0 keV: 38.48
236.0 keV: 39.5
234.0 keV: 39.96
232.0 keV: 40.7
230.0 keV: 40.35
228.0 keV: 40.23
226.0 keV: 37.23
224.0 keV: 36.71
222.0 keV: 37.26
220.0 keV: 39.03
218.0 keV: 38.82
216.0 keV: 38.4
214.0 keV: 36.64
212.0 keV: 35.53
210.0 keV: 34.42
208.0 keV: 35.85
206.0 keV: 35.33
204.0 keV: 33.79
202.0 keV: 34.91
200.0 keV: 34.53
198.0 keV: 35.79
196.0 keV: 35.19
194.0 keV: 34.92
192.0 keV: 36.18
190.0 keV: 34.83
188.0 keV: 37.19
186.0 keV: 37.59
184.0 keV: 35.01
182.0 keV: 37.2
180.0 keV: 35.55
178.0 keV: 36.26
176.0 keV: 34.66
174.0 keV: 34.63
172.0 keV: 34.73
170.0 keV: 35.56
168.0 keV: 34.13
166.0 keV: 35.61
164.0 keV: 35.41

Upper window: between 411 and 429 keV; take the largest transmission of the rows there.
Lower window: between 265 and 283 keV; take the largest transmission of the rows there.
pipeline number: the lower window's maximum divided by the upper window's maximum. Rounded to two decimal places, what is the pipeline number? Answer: 0.69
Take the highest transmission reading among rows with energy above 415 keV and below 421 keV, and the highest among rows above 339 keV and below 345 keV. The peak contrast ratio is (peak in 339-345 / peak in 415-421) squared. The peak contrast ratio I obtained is 0.84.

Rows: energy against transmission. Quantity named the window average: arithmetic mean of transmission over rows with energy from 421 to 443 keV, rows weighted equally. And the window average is 42.9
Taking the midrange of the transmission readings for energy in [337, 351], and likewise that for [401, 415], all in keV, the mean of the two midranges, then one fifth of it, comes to 7.71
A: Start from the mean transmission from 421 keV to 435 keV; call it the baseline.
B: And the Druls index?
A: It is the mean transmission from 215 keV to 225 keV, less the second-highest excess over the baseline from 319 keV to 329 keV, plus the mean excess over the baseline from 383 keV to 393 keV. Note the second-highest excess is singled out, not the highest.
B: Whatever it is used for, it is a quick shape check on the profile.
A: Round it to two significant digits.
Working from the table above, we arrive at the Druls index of 37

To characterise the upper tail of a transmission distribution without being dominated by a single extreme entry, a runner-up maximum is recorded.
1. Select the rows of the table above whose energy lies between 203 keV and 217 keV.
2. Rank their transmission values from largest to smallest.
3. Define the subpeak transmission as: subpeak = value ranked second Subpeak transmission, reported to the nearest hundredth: 36.64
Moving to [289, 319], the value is 42.18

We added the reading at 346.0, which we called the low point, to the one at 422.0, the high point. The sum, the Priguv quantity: 71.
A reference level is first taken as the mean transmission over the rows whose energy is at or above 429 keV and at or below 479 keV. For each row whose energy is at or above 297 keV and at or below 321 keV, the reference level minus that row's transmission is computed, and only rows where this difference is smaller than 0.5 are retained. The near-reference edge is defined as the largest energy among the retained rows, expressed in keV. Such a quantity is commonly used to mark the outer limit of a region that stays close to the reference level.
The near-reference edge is 320.0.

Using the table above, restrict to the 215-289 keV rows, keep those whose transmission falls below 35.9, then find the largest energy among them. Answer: 286.0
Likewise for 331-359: 358.0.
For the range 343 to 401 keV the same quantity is 360.0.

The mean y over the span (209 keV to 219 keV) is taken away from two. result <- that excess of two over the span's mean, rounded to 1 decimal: -34.8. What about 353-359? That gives -26.2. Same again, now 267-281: -21.7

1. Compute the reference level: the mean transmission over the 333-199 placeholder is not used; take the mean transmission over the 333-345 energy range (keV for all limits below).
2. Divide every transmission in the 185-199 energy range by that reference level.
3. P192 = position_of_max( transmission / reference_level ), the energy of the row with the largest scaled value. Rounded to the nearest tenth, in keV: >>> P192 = 186.0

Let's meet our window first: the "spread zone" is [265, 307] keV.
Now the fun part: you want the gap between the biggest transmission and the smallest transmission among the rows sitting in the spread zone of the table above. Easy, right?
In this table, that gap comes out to 20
